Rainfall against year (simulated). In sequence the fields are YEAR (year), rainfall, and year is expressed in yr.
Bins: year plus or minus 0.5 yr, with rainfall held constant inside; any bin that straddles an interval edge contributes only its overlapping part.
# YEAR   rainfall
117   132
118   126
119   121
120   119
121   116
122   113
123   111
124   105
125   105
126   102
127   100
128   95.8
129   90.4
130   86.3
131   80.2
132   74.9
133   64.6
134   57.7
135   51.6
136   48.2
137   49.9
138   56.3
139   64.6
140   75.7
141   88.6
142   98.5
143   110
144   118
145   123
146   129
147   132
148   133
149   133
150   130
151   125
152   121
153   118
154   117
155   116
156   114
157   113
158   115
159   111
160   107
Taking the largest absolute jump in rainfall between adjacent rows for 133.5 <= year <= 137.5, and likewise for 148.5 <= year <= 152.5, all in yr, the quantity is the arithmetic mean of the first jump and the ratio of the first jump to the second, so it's 3.7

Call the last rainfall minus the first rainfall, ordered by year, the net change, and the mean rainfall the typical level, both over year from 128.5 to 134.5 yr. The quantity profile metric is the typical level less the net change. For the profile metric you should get 108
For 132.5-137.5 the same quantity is 69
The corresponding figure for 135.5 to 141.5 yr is 23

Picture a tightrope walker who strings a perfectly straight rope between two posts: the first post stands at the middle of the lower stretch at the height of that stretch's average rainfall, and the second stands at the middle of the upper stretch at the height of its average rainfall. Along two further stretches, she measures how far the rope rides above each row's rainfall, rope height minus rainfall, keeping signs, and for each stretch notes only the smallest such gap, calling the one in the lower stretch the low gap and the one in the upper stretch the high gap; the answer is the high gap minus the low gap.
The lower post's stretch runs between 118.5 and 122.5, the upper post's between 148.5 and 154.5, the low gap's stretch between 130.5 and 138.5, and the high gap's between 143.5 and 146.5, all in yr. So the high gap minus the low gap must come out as -46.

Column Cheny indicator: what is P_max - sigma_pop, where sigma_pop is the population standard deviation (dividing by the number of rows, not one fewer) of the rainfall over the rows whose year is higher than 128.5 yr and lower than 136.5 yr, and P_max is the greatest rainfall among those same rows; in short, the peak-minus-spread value 75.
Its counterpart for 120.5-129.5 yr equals 108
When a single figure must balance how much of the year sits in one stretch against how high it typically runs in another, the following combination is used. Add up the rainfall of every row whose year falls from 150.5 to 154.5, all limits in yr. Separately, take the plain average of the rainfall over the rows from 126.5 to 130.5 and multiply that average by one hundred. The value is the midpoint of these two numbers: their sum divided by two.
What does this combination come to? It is 4897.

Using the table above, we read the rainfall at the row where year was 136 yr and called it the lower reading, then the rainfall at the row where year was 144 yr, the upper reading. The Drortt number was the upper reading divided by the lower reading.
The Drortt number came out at 2.45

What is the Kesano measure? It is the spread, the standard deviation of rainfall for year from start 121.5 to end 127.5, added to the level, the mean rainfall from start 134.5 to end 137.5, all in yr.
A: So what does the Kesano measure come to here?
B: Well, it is 55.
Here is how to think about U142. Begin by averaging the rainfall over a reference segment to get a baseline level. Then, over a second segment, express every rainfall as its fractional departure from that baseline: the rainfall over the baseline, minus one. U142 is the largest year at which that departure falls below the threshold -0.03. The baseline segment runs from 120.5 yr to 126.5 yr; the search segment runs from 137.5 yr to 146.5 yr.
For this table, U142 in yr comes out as 142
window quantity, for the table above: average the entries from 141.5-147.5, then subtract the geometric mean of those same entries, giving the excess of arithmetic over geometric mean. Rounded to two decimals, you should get 0.58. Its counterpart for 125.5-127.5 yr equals 0.00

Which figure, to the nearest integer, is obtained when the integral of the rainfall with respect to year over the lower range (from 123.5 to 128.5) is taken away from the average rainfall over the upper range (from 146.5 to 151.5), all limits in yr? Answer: -377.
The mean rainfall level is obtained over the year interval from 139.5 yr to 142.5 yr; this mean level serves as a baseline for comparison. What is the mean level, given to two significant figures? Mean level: 88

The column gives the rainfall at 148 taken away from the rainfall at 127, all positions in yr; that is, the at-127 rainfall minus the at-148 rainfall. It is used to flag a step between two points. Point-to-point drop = -33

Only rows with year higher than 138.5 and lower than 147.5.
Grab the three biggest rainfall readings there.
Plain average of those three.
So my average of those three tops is 128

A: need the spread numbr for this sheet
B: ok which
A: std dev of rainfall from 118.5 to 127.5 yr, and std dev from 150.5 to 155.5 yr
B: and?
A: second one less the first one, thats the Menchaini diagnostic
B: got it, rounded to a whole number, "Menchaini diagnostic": -4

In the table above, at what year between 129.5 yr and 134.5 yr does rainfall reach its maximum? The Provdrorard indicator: 130 yr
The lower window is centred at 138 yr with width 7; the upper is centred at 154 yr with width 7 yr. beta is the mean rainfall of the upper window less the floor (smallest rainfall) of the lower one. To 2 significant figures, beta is 70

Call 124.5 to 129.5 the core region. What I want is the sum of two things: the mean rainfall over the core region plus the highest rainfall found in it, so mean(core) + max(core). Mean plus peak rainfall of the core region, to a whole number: 204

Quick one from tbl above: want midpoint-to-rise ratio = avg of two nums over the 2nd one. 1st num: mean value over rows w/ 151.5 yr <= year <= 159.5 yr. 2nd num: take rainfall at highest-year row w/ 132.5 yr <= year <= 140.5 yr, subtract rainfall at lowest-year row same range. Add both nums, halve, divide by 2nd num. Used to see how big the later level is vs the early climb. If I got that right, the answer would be 5.7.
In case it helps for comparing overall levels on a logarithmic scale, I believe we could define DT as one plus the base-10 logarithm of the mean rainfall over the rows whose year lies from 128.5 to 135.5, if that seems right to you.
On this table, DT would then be 2.86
